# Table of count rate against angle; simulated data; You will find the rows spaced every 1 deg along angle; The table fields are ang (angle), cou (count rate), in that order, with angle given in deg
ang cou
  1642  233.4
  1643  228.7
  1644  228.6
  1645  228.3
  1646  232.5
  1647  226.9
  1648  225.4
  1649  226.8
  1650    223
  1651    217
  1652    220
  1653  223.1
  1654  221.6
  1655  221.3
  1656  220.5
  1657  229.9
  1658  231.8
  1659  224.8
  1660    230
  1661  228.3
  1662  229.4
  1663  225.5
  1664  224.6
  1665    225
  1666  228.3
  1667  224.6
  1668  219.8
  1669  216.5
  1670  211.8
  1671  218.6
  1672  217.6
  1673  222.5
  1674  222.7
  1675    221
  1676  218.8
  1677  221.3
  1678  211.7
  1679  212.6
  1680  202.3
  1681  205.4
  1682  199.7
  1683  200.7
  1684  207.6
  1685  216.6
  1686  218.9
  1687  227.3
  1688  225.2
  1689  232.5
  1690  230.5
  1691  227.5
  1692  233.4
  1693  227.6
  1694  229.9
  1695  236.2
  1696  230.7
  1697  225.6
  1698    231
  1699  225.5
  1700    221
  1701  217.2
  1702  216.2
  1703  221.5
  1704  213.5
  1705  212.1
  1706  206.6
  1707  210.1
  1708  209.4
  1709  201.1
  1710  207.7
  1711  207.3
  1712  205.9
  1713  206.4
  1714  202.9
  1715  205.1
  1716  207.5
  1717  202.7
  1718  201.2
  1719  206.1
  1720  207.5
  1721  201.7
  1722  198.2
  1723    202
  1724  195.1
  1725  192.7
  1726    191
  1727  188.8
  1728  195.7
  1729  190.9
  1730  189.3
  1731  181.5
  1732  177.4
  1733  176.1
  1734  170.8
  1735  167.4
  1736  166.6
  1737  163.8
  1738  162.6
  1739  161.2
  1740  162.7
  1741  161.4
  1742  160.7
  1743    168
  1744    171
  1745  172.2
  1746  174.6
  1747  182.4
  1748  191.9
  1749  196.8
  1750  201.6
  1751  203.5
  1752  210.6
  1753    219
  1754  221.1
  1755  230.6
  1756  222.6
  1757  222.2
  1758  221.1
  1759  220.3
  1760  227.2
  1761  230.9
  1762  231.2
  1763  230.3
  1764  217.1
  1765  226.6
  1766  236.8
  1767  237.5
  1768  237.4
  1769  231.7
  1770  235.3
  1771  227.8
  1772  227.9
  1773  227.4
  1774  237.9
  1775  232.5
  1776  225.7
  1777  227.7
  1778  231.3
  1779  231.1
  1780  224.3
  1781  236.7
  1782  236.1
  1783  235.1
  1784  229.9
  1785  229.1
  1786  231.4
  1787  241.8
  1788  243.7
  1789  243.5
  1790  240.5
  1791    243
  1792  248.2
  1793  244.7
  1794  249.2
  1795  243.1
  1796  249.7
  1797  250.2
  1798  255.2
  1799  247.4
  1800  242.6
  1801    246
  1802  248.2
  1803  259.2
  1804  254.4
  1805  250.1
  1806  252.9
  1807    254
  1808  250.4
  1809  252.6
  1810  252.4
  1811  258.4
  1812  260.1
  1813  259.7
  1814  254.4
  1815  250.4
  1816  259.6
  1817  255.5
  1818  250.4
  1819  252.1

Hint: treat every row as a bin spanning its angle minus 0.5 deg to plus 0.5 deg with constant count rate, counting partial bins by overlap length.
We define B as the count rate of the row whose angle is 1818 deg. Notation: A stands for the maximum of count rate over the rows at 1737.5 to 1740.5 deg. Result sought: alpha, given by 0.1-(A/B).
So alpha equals -0.55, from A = 162.7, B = 250.4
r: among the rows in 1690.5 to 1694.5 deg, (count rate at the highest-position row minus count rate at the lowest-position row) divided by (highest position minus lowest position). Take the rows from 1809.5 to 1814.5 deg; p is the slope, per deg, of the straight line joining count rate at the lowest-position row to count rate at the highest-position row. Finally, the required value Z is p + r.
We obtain 1.3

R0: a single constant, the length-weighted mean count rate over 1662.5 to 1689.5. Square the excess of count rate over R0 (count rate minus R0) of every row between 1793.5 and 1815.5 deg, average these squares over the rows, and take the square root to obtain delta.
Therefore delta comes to 34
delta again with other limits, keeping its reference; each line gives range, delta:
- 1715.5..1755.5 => 35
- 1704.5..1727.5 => 16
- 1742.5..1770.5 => 22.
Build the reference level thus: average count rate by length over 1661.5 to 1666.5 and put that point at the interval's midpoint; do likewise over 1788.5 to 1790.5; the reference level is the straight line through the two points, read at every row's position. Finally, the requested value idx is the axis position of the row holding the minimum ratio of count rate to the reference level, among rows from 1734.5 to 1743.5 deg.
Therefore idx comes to 1742 deg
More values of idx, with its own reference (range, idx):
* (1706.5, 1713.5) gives 1709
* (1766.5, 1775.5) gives 1773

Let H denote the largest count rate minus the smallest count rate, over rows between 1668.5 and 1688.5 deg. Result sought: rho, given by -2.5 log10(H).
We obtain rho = -3.6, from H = 28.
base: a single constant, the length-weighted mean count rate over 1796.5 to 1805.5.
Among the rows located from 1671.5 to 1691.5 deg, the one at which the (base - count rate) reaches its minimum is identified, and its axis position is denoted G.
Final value 1689 deg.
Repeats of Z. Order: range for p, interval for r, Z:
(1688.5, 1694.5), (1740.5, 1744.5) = 2.7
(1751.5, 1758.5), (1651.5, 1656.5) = 1.9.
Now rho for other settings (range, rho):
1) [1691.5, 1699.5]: -2.6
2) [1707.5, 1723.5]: -2.6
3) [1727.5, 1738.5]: -3.8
